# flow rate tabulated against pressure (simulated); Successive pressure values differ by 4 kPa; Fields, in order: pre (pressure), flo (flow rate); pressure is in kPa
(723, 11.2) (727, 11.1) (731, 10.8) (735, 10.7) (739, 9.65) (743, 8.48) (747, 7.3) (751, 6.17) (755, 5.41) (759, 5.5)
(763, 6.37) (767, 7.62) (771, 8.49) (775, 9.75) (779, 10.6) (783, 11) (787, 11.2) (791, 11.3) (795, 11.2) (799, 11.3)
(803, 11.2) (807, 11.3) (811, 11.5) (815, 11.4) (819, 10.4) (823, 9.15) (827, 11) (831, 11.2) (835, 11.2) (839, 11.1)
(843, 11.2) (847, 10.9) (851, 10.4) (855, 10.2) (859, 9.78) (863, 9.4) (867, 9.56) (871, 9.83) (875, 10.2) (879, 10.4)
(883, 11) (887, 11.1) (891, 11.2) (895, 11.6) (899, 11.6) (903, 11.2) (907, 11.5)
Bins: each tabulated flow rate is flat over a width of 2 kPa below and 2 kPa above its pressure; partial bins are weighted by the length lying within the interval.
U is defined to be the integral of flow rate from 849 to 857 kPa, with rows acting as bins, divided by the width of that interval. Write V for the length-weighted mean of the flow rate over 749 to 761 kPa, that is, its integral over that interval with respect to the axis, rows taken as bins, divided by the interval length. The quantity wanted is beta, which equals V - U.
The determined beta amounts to -4.6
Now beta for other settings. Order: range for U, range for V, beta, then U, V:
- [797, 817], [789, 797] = -0.1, 11.3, 11.25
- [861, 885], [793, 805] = 1.2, 10.1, 11.23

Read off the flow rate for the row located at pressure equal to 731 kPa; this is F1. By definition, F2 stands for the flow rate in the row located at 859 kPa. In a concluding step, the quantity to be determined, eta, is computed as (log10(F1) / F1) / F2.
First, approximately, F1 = 10.8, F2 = 9.78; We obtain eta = 0.0098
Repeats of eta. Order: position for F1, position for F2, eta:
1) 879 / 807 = 0.0087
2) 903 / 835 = 0.0084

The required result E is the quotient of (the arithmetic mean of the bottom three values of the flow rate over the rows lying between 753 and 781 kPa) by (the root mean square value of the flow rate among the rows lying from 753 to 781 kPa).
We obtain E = 0.73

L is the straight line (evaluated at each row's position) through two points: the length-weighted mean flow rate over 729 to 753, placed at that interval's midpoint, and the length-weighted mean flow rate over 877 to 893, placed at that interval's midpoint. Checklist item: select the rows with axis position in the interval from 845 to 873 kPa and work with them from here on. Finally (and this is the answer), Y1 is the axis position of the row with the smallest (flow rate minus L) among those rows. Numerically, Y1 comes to 863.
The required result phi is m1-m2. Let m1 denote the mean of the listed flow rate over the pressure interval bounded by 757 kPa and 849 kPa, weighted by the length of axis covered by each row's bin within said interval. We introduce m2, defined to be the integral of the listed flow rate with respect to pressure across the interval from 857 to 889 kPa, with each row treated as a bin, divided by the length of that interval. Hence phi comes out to 0.1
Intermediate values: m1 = 10.3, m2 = 10.2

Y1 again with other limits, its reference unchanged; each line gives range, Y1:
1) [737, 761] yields 755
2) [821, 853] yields 823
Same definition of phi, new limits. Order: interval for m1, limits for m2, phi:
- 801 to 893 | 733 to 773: 3.1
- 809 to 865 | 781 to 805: -0.6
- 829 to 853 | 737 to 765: 4.0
